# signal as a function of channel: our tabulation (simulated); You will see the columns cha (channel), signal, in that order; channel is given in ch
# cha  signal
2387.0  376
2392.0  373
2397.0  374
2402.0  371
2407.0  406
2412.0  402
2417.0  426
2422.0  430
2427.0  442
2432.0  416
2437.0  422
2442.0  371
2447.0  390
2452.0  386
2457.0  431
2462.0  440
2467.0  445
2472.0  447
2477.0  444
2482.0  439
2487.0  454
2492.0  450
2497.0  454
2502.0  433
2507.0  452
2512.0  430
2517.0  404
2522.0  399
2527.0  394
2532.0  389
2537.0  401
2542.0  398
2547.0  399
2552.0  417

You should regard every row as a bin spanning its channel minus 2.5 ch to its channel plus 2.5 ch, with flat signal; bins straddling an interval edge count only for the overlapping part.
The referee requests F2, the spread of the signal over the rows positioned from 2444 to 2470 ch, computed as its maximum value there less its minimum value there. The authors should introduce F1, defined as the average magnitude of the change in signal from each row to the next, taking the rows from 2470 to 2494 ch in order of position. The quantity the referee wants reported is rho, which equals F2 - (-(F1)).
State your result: 66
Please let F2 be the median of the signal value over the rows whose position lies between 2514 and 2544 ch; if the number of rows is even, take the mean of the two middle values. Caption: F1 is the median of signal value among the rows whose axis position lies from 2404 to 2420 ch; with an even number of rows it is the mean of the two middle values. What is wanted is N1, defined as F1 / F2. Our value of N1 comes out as 1.02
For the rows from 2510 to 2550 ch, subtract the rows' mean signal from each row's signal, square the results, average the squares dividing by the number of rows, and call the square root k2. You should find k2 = 11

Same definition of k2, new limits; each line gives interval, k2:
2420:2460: 24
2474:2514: 9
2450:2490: 20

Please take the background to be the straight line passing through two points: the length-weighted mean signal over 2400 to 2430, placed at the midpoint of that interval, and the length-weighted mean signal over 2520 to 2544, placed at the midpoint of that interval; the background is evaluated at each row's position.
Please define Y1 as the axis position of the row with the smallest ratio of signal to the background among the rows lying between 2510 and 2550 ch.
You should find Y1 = 2532.0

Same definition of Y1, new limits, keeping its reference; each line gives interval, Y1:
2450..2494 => 2452.0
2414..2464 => 2442.0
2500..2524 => 2522.0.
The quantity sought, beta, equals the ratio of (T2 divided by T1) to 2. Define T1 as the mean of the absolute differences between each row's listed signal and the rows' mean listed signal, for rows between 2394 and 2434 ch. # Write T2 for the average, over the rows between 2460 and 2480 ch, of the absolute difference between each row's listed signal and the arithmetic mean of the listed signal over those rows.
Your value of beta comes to 0.05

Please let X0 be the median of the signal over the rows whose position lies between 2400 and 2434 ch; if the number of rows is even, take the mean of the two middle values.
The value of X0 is 416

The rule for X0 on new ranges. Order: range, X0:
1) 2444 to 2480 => 440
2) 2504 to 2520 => 430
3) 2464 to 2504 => 446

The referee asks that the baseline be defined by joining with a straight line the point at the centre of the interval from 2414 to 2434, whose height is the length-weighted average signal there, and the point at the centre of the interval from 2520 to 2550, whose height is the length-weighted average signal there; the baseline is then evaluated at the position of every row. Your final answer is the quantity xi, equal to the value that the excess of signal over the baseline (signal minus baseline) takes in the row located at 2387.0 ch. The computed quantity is -63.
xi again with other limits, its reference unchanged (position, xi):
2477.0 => 31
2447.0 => -32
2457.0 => 12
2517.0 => 2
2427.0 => 15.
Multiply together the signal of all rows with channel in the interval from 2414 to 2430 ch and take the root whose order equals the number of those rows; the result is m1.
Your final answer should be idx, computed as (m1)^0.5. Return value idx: 20.8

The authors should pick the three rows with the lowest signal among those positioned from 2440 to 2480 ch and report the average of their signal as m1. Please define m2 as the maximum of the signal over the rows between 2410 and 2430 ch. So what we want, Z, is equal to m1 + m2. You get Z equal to 824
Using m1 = 382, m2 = 442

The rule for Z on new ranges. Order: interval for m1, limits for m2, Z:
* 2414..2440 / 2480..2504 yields 875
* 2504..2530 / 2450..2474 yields 846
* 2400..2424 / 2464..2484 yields 840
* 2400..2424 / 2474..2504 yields 847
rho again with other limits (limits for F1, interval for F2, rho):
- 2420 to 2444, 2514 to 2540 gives 39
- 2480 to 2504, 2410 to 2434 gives 51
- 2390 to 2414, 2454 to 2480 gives 27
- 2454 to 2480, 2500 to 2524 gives 58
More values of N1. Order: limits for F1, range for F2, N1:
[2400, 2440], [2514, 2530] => 1.05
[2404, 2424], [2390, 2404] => 1.12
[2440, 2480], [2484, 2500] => 0.96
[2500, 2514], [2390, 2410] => 1.16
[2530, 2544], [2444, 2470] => 0.92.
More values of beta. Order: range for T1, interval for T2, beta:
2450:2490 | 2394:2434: 0.74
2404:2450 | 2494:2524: 0.52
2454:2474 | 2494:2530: 2.02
